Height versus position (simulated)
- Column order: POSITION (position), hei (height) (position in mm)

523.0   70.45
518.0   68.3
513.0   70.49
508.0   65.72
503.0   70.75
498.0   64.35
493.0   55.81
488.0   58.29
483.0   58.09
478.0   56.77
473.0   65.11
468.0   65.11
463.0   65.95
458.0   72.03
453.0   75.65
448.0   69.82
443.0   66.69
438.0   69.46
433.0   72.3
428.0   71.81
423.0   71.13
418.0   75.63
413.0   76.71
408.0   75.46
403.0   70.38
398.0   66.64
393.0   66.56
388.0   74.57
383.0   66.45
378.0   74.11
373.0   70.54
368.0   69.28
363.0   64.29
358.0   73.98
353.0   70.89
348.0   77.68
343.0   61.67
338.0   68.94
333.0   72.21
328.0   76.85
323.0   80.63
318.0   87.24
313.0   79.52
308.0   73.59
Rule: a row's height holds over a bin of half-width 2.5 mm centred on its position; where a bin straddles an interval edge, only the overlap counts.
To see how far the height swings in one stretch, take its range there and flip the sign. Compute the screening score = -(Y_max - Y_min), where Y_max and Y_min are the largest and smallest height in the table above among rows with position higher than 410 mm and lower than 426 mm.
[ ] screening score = -5.6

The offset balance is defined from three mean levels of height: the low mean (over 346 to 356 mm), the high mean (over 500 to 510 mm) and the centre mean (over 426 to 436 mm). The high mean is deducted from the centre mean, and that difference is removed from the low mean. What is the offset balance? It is 70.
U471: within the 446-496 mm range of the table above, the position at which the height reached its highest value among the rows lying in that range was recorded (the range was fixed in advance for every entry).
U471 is 453.0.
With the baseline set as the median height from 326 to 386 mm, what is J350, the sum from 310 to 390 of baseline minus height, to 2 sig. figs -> -37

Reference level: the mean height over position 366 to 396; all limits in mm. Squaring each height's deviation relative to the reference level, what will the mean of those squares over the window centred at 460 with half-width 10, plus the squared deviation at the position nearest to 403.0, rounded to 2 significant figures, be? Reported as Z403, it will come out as 19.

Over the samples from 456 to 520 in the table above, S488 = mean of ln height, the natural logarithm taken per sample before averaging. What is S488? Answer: 4.16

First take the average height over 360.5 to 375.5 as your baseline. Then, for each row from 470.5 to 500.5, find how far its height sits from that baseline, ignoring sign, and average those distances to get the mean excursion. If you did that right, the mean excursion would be 8.3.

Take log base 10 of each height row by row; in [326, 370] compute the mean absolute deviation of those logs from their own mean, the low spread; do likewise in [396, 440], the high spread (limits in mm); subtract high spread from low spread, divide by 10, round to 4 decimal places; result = 0.0010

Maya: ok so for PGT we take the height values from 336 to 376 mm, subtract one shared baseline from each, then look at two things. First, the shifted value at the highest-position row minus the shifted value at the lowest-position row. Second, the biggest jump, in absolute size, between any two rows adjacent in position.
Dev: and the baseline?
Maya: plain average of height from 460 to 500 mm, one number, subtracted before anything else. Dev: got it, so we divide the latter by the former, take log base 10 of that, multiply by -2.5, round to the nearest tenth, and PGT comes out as -2.5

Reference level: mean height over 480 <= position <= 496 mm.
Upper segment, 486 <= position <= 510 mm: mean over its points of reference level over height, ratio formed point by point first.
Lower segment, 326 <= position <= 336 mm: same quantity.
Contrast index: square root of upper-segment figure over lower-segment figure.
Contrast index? 1.09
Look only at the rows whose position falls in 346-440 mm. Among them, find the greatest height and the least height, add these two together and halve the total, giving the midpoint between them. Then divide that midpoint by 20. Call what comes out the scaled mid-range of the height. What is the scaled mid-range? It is 3.55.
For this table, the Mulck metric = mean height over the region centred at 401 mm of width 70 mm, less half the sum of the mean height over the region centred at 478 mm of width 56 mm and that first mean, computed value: 3.6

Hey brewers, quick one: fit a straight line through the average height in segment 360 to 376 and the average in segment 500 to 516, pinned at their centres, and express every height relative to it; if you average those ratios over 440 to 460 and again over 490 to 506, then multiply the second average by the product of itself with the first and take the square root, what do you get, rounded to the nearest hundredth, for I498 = 0.94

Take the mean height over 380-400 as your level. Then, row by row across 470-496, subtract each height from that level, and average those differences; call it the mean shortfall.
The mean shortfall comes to 9.7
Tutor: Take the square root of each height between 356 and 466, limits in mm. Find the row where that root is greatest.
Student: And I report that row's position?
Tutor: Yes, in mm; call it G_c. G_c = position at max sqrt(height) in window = 413.0 mm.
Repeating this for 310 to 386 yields 318.0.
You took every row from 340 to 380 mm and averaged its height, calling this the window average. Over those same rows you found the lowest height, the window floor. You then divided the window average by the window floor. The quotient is 1.14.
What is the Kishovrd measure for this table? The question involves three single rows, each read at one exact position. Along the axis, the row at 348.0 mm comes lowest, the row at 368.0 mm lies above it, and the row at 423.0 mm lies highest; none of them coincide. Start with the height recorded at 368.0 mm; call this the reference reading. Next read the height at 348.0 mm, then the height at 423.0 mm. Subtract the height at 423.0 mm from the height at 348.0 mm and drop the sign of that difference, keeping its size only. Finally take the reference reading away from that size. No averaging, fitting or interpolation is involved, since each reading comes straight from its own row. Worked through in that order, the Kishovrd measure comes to -63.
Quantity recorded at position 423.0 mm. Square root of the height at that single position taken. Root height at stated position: 8.43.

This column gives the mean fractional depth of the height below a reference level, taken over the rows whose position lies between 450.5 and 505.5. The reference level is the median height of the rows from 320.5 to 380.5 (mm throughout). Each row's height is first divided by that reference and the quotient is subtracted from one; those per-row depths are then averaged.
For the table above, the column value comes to 0.101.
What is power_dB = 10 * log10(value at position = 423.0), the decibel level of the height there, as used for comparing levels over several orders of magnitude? 18.5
